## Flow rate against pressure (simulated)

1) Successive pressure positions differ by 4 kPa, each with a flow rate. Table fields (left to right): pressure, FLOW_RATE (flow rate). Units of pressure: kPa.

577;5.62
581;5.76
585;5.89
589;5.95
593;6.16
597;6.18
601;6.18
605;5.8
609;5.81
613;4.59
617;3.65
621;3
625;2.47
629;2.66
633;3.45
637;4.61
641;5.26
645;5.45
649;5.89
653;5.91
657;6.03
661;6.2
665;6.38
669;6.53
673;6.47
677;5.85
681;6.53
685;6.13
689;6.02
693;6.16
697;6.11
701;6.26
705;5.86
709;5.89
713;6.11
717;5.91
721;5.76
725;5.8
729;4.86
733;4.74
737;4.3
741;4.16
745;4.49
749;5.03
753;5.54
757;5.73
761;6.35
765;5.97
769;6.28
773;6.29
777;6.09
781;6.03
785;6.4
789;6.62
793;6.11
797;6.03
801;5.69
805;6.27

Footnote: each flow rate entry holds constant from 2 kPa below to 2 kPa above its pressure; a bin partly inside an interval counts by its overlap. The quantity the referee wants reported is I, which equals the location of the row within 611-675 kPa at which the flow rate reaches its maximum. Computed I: 669 kPa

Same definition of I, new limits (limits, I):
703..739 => 713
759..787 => 785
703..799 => 789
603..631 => 609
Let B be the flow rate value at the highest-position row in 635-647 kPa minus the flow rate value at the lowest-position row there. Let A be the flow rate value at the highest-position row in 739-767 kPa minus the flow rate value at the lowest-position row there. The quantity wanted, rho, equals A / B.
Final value 2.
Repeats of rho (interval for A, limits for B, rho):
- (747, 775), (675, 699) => 5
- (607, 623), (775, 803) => 7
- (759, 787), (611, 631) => 0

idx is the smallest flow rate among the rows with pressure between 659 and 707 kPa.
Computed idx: 5.85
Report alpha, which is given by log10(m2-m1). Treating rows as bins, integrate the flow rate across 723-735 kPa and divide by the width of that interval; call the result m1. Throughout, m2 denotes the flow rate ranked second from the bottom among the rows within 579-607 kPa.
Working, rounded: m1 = 5.1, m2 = 5.8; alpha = -0.18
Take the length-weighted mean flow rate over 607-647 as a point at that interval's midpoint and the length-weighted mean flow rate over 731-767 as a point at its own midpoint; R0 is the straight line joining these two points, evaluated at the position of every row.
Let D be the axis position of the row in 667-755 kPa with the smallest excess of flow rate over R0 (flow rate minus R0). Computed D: 741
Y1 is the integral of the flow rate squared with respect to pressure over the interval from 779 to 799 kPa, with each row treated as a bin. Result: 779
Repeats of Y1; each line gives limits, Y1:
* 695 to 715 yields 732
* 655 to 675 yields 800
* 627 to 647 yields 390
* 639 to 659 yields 653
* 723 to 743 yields 462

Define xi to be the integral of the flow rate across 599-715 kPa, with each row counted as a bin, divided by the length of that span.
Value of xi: 5.4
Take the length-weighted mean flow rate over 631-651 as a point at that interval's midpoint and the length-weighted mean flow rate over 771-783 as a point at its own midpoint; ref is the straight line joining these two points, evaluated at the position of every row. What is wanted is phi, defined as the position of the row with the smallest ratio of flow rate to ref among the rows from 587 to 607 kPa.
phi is 605 kPa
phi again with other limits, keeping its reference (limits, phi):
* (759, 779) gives 765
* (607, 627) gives 625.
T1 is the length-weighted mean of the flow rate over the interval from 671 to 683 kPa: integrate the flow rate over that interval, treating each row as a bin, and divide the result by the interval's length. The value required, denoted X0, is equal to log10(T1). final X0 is 0.80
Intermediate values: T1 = 6.3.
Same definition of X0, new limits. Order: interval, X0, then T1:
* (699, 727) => 0.77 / 5.9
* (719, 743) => 0.69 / 4.9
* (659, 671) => 0.80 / 6.4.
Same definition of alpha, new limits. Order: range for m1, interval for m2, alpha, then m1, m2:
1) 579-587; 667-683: -0.19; 5.8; 6.47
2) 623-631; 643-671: 0.52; 2.6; 5.89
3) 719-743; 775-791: 0.06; 4.9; 6.09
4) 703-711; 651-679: -1.46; 5.9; 5.91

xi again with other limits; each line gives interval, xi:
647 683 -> 6.2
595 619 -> 5.4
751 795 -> 6.1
